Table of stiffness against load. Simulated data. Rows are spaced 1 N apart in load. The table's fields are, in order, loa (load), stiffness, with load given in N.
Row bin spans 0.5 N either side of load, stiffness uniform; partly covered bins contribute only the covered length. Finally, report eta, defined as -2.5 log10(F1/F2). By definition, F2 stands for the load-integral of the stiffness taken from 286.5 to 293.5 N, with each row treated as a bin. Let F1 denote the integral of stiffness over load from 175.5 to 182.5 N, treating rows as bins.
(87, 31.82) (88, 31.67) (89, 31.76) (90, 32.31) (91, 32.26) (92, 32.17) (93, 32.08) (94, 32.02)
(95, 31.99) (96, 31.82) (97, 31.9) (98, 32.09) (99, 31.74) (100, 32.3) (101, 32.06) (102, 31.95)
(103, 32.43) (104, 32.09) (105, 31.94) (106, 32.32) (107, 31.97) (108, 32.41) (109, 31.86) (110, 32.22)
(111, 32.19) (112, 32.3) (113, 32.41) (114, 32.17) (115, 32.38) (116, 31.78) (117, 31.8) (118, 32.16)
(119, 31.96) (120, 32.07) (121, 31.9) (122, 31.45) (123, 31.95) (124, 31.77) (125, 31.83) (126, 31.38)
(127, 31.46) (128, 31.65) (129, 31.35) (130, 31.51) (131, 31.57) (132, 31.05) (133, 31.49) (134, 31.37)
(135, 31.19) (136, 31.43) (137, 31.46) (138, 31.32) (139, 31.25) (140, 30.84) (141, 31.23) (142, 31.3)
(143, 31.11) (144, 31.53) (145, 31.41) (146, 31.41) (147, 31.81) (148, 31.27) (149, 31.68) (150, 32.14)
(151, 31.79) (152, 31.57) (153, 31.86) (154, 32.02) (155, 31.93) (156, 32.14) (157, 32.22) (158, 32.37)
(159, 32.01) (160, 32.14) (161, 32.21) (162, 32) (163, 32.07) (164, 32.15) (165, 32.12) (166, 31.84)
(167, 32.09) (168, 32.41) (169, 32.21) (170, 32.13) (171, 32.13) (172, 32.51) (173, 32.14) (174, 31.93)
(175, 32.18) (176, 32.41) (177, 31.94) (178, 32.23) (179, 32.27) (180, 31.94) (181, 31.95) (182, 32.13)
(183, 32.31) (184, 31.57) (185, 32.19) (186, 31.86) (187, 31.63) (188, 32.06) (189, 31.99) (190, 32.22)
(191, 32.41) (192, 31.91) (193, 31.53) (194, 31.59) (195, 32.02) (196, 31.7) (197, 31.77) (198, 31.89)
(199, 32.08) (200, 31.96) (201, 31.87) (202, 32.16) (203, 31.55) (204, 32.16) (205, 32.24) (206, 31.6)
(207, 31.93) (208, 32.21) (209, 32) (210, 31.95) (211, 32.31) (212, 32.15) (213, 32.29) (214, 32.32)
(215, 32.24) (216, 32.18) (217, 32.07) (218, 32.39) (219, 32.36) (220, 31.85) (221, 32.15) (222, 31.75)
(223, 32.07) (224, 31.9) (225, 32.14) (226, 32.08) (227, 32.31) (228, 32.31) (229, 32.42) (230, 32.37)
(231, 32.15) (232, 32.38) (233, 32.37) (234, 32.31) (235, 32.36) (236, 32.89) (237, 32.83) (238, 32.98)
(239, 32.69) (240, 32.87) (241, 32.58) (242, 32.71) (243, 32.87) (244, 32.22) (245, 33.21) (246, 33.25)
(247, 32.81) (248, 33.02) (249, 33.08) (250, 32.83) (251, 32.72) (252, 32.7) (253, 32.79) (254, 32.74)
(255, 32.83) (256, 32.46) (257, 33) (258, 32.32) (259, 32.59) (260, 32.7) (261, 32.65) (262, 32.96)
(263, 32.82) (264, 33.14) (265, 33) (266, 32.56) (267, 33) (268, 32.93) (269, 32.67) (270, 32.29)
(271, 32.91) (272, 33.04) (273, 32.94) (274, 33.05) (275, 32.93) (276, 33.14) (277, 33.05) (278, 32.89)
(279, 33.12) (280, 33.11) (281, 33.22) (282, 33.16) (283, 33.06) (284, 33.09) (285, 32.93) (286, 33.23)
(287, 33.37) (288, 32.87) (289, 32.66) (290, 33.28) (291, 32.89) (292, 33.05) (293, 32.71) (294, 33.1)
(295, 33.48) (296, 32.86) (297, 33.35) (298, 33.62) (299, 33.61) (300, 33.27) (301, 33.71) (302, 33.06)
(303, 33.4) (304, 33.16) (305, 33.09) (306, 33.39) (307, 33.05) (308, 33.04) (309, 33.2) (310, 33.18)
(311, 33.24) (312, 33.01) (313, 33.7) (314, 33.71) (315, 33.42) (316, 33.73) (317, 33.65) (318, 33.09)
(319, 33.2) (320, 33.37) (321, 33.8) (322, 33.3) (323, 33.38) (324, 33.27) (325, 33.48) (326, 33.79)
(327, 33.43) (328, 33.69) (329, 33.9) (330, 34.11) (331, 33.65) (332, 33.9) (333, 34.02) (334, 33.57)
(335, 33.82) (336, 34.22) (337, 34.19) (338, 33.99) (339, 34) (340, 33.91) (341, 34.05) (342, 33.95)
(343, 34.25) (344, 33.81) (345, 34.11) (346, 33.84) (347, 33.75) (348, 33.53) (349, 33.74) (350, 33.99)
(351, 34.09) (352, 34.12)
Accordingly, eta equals 0.03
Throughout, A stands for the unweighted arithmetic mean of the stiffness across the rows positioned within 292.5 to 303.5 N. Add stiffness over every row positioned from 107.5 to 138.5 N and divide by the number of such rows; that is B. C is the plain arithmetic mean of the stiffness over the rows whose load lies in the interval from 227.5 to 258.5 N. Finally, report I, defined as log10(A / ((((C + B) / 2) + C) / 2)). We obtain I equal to 0.01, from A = 33.3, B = 31.8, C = 32.7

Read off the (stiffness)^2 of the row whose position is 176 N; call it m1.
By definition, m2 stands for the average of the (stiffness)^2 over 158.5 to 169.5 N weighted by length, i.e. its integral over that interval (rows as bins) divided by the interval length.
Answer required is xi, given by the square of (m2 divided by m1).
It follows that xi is 0.96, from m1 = 1050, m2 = 1031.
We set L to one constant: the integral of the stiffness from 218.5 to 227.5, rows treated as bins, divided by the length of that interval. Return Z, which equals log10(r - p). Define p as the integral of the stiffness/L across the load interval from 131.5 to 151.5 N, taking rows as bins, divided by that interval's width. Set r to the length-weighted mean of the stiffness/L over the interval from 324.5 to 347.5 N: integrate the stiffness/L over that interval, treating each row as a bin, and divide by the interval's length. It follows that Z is -1.11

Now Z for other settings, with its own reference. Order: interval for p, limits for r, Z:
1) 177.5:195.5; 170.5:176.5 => -2.15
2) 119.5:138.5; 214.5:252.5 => -1.53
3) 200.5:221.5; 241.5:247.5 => -1.63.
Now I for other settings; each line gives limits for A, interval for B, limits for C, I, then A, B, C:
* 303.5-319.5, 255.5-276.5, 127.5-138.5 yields 0.02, 33.3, 32.8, 31.4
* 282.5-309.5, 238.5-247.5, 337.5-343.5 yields -0.01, 33.2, 32.8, 34.0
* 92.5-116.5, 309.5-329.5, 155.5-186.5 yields 0.00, 32.1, 33.5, 32.1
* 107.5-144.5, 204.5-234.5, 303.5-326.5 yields -0.02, 31.7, 32.2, 33.4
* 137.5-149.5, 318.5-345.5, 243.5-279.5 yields -0.02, 31.3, 33.8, 32.8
